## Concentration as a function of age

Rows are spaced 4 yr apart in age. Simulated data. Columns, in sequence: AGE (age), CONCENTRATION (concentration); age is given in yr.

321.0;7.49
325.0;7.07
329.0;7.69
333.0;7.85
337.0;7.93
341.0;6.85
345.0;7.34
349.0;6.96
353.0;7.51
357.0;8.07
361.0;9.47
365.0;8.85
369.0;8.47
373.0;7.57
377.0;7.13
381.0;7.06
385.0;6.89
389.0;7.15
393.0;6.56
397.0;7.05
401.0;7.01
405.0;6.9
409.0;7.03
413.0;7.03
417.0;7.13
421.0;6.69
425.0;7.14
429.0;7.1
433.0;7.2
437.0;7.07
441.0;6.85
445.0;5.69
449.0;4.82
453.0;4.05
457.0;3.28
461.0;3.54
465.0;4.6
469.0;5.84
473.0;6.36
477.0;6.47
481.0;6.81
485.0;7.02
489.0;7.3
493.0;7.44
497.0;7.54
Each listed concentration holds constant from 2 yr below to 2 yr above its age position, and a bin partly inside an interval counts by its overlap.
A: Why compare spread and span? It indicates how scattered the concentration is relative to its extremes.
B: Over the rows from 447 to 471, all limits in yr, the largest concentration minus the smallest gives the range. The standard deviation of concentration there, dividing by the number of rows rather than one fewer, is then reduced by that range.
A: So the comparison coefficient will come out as -1.7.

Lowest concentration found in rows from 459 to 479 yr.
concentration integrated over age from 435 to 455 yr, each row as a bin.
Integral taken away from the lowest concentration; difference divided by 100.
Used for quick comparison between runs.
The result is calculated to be -1.10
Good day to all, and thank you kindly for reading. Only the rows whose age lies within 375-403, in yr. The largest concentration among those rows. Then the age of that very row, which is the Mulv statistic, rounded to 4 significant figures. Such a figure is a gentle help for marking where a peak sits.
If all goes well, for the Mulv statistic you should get 389.0 yr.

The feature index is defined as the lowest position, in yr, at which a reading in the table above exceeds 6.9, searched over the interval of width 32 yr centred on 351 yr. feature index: 337.0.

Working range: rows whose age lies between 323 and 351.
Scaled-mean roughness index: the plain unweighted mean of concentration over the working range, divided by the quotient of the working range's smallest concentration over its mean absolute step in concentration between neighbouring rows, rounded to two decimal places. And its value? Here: 0.50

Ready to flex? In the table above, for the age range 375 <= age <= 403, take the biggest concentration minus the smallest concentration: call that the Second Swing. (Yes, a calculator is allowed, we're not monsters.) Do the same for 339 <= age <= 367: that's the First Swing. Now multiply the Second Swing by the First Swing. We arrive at 1.5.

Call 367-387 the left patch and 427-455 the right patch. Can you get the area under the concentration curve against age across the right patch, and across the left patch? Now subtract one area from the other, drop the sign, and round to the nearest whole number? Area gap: 23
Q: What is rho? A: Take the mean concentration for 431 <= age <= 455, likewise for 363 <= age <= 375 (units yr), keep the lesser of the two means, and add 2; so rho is 7.9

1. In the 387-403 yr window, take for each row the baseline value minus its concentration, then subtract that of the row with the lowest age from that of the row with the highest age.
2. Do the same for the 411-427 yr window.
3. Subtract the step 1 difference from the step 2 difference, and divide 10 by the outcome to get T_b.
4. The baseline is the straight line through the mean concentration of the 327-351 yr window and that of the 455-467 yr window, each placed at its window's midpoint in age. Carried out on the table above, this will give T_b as -40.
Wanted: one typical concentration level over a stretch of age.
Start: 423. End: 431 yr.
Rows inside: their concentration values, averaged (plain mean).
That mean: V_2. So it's 7.1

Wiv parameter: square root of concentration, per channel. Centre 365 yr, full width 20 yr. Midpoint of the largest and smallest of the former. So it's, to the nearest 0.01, 2.91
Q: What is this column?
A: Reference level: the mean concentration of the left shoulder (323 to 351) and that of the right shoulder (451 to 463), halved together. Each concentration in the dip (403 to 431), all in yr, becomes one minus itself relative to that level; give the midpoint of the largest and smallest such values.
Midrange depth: -0.256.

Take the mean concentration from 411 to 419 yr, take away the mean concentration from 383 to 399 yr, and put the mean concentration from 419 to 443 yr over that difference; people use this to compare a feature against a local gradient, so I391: 42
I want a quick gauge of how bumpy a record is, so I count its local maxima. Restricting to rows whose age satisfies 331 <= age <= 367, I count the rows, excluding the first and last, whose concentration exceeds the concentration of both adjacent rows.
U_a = 3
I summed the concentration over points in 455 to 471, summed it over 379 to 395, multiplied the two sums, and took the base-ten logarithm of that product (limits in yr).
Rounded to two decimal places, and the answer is 2.68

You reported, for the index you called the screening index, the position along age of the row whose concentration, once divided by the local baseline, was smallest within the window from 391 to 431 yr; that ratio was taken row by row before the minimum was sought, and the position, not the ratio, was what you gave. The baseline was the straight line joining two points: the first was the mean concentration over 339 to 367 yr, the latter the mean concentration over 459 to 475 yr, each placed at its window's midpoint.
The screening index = 393.0 yr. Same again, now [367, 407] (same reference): 393.0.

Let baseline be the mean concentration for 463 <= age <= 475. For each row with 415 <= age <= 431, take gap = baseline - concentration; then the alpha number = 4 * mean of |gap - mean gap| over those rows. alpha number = 1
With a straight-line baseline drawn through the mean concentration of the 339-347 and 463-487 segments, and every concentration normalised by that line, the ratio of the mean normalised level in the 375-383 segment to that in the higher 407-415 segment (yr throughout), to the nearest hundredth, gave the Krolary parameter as 0.98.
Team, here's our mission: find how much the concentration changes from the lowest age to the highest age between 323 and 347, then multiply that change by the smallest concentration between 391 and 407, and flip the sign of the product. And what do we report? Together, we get -1.8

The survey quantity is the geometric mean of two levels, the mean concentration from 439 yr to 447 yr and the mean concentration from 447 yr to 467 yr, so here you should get 5.0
